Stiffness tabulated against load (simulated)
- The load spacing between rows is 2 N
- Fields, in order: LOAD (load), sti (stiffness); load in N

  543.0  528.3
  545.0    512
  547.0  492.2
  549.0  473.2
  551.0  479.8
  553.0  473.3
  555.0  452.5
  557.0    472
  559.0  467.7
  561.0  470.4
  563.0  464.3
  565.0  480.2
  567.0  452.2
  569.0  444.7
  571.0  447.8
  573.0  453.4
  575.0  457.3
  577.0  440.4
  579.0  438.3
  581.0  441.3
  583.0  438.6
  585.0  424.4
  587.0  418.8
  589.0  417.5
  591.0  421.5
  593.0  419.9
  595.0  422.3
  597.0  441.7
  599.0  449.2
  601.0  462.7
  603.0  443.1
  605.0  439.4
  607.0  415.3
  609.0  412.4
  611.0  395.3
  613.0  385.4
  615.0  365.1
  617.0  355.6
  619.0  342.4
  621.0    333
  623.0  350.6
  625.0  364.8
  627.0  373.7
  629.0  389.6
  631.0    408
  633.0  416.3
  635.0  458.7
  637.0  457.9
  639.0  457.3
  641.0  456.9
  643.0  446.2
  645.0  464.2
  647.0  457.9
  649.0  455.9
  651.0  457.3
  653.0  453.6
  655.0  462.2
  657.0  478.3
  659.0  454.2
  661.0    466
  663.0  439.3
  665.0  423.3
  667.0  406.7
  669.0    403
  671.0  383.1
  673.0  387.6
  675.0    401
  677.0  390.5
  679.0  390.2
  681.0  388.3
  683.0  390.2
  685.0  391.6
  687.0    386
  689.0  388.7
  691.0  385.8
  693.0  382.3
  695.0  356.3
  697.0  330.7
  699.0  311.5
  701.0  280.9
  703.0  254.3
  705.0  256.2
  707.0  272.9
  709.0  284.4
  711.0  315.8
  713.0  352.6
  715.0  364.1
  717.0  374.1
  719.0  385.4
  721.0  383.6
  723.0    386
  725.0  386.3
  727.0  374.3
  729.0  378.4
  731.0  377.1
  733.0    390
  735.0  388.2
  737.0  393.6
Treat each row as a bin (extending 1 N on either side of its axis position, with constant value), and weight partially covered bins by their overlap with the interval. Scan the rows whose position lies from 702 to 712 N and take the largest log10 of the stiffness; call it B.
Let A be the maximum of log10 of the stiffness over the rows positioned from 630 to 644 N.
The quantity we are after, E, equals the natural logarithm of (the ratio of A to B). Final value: 0.06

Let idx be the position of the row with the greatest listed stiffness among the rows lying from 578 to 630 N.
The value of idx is 601.0 N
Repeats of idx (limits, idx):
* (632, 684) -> 657.0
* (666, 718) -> 667.0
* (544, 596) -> 545.0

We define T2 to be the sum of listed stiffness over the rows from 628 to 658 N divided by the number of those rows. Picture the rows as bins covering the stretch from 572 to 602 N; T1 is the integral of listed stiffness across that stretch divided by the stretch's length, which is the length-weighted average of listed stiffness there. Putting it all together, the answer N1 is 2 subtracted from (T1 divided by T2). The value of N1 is -1.03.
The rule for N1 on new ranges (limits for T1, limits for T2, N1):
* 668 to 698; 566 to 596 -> -1.12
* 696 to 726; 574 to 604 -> -1.24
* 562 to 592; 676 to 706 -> -0.74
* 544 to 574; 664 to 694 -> -0.81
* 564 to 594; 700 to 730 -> -0.69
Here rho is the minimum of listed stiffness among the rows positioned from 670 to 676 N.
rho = 383.1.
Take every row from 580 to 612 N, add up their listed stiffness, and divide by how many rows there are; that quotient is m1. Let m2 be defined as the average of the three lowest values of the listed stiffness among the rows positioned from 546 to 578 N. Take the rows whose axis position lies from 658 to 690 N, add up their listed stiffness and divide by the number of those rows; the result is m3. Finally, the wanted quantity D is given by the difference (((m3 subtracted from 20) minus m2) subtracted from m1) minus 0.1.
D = 1259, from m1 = 429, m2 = 444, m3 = 406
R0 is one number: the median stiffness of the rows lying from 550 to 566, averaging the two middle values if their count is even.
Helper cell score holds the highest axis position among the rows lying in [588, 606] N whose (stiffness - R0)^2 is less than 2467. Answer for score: 605.0 N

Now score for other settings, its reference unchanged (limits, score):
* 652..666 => 665.0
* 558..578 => 577.0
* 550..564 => 563.0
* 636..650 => 649.0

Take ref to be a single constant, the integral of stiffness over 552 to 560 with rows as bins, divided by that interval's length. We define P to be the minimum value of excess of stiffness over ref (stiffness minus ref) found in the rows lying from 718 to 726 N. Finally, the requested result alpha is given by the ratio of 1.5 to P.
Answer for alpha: -0.02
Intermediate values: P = -83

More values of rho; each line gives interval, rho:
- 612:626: 333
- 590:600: 419.9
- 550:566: 452.5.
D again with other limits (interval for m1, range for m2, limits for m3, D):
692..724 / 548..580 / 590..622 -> 1158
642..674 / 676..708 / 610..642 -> 1075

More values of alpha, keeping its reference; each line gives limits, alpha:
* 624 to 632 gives -0.01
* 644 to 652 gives -0.14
